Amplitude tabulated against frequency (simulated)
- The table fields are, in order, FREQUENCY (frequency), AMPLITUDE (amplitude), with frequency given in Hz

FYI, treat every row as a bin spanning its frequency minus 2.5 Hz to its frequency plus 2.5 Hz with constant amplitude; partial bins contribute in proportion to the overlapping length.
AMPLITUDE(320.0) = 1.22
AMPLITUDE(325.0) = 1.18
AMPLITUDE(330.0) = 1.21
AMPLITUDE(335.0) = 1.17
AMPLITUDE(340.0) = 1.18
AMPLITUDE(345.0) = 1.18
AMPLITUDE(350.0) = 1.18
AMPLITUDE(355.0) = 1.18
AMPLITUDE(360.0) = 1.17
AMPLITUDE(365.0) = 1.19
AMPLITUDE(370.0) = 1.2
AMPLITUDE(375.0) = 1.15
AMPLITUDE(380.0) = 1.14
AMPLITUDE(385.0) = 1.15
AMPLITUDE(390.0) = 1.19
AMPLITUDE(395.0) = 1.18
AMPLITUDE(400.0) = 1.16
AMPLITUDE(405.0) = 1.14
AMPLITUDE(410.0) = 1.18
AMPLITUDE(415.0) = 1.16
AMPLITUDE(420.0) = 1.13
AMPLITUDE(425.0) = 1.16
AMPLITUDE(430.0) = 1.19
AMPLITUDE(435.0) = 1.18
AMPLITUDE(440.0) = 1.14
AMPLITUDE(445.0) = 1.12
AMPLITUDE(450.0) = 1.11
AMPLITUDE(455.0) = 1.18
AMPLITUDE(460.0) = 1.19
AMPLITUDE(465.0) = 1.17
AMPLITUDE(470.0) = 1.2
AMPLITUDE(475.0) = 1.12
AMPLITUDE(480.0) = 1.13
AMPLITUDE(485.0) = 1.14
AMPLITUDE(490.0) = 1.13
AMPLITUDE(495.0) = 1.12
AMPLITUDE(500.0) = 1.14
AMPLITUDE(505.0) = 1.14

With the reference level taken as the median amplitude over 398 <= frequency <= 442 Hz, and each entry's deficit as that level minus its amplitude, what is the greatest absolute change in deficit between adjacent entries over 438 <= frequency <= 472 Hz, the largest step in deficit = 0.070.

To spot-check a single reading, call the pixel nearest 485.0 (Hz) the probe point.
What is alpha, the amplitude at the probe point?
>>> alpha 1.14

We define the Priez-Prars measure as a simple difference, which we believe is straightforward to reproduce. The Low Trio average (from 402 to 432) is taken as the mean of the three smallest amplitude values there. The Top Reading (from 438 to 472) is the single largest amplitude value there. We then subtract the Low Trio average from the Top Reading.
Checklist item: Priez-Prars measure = 0.0567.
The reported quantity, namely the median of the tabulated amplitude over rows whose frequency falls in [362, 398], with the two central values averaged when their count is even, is 1.18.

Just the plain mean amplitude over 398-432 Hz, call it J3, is 1.16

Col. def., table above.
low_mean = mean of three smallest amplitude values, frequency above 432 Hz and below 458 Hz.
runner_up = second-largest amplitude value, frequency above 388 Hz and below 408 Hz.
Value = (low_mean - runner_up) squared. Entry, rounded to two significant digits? 0.0032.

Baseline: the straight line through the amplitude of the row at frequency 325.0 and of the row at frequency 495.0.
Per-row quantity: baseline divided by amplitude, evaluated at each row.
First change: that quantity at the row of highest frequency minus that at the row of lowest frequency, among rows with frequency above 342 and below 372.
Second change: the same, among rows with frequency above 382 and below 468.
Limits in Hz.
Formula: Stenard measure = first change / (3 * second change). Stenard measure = 0.2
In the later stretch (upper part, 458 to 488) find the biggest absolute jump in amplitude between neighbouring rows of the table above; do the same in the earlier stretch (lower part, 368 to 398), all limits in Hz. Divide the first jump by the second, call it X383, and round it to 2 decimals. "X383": 1.60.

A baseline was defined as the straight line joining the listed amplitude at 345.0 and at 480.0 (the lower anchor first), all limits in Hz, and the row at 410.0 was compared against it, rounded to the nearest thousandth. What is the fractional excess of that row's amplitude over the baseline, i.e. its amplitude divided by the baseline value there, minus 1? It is 0.021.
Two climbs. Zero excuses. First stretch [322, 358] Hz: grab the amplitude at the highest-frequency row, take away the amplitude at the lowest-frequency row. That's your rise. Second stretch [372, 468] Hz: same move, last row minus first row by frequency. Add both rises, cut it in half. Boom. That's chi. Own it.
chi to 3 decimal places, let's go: 0.010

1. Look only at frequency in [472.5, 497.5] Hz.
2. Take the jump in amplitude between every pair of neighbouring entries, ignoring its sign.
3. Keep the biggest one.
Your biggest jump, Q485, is 0.01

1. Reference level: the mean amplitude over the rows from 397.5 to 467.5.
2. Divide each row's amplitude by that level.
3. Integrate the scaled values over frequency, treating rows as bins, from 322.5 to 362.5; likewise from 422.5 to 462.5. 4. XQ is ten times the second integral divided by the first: 9.81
